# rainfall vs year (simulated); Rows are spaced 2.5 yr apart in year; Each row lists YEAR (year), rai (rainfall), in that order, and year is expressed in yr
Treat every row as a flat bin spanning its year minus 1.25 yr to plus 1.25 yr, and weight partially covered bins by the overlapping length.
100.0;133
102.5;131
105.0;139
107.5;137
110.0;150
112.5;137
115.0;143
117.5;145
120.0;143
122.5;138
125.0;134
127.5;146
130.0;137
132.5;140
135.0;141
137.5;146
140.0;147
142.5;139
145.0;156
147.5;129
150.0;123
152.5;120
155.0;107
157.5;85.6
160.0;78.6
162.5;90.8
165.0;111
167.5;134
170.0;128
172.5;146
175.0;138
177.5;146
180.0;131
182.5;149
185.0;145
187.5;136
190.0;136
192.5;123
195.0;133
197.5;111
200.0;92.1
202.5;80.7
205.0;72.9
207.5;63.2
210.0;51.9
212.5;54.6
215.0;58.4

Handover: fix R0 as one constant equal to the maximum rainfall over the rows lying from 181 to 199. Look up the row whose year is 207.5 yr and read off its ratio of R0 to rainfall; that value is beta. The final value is 2.36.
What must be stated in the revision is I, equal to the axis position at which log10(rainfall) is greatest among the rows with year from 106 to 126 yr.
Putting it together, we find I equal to 110.0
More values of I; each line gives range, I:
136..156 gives 145.0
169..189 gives 182.5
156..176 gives 172.5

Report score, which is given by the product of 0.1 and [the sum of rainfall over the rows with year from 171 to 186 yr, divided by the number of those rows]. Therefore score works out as 14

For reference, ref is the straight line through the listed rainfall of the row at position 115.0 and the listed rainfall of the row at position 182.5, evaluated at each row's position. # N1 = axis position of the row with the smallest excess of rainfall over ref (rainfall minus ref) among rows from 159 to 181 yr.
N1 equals 160.0 yr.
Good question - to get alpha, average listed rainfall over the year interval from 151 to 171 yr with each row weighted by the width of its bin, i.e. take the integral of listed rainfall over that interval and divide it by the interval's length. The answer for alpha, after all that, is 107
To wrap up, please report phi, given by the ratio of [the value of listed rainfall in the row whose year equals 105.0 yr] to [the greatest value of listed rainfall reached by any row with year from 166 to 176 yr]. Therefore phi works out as 0.95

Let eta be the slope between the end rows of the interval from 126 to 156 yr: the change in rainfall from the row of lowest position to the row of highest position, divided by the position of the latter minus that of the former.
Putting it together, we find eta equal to -1.4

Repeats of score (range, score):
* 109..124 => 14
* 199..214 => 7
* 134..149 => 14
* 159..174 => 11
